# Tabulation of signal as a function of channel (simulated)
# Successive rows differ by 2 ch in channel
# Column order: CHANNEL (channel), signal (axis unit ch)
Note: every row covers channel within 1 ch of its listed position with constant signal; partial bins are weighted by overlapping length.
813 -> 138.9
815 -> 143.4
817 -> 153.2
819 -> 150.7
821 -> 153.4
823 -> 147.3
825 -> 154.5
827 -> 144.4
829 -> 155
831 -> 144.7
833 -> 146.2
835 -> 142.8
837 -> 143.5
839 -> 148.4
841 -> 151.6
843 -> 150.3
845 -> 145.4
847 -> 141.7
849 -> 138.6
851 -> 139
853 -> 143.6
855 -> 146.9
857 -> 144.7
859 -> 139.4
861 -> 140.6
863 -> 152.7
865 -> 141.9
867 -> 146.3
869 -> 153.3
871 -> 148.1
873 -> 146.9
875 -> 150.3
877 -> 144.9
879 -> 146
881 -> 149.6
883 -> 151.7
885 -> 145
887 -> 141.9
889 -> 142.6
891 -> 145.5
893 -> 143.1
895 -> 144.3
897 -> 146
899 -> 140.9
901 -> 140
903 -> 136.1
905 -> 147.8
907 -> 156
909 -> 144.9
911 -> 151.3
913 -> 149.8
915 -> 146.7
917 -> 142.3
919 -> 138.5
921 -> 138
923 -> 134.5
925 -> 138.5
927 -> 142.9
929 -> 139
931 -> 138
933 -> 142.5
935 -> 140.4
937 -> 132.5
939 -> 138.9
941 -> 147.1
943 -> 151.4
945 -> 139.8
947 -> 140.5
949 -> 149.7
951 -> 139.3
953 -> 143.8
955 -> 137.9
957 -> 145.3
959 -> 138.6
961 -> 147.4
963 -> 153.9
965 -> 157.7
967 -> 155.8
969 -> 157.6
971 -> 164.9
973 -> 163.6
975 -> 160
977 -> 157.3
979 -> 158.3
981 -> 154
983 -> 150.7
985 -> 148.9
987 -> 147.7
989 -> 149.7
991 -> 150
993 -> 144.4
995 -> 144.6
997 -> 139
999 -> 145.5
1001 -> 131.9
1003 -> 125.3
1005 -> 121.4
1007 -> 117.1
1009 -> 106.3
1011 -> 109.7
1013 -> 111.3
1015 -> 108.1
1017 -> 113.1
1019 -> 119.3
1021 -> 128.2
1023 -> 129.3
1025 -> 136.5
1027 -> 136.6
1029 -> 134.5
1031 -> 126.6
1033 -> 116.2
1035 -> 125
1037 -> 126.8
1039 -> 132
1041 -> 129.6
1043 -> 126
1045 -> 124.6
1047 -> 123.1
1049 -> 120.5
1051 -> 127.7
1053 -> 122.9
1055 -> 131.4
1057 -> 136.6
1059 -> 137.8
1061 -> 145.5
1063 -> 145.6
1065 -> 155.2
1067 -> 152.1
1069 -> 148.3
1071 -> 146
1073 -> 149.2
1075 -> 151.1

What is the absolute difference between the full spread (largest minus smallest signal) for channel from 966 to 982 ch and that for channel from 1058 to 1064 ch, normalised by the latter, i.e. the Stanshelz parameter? 0.40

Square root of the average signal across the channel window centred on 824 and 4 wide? 12.3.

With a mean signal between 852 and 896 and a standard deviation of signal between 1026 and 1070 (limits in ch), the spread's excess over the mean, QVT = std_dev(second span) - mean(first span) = -135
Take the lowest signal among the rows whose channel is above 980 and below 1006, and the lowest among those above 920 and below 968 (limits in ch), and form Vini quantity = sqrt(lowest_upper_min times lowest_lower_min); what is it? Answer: 127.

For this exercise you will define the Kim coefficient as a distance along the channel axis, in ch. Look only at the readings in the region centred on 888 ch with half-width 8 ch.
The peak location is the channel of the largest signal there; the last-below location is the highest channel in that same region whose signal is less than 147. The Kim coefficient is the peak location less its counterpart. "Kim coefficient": -12 ch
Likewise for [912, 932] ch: -18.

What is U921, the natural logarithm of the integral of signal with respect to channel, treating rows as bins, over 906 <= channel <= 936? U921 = 8.4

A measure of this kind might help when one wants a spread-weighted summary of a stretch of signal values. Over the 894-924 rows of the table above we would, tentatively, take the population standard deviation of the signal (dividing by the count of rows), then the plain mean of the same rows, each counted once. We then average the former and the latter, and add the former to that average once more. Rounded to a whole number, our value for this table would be 81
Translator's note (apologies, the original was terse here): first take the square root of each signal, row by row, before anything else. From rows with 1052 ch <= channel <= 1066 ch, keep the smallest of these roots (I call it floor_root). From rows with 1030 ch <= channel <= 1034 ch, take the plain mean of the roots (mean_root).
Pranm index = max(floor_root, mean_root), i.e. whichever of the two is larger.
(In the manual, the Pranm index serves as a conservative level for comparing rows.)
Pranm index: 11.1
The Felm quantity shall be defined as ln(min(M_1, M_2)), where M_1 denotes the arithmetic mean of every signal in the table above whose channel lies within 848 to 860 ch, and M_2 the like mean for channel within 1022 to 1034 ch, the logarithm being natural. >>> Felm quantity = 4.87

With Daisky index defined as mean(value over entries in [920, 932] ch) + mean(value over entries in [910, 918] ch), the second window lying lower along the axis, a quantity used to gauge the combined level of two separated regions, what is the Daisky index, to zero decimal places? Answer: 286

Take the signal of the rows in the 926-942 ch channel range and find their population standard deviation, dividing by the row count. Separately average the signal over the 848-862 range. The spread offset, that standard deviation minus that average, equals -138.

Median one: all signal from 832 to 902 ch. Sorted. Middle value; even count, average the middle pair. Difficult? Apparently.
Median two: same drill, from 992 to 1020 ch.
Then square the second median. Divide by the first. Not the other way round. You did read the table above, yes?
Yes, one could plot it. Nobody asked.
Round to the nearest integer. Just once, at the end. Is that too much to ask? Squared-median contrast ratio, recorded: 100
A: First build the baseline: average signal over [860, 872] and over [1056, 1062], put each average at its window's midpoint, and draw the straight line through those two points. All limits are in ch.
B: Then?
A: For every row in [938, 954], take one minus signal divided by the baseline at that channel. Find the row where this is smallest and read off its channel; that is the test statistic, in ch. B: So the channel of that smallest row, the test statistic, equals 943 ch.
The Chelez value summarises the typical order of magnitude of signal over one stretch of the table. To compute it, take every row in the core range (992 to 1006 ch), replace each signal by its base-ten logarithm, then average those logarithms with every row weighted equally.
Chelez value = 2.13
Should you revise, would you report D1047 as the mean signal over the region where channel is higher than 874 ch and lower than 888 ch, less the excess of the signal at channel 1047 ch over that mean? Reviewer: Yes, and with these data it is 171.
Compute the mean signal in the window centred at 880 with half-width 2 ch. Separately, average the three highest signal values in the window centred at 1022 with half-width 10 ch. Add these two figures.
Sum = 284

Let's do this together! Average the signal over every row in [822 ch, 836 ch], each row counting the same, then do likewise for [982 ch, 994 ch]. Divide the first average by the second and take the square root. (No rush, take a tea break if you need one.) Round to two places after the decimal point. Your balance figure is 1.00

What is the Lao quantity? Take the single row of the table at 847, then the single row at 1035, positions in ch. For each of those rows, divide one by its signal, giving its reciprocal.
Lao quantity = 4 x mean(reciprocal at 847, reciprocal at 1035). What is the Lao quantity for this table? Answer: 0.0301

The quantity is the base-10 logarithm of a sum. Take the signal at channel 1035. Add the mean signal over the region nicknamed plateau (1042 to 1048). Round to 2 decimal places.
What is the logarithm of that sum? 2.40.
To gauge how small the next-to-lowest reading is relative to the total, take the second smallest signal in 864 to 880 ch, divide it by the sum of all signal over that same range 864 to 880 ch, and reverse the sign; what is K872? -0.123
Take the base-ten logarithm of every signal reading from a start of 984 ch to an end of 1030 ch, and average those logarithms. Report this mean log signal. 2.11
